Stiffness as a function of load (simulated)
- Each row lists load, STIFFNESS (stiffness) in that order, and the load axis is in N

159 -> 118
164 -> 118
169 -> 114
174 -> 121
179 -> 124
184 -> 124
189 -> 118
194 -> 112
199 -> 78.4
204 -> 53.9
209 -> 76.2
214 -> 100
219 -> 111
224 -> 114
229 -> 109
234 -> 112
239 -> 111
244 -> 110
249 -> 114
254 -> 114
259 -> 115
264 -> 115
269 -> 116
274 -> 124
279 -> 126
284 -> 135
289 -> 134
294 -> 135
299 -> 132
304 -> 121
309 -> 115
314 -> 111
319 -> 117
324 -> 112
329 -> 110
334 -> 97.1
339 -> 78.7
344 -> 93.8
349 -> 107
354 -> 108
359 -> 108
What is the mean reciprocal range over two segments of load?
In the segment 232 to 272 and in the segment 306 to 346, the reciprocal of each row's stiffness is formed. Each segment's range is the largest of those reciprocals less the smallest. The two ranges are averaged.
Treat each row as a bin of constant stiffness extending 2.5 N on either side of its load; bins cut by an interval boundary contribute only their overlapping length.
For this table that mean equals 0.0023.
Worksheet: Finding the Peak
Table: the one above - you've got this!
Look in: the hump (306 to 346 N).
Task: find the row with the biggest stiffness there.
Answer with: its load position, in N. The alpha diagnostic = 319 N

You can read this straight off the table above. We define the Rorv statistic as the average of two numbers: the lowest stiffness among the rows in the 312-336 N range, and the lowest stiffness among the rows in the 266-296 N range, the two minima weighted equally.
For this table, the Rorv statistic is 107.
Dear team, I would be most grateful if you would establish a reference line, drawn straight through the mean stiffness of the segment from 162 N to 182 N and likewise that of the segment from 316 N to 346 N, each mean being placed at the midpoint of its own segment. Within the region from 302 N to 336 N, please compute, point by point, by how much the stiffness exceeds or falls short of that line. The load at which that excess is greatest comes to 304 N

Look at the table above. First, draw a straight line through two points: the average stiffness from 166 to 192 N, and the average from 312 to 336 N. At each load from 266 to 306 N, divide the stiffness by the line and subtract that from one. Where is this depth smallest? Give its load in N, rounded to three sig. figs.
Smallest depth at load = 294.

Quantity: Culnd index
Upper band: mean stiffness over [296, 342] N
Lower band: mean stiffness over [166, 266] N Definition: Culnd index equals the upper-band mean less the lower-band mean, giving 3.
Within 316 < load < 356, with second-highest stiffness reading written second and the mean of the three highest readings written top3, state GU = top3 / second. 1.01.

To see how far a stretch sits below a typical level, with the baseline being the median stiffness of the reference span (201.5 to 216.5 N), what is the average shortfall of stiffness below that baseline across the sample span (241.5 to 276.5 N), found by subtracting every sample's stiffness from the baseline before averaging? -39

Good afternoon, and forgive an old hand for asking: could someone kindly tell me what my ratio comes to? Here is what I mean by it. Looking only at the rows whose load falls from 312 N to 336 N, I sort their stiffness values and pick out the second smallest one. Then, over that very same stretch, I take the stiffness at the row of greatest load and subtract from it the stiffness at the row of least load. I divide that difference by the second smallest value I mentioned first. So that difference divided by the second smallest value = -0.13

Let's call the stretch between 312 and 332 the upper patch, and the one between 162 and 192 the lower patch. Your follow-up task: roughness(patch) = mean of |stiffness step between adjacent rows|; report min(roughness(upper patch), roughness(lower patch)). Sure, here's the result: 4.0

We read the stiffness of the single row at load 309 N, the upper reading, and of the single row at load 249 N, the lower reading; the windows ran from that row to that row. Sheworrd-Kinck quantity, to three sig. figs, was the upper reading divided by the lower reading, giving 1.01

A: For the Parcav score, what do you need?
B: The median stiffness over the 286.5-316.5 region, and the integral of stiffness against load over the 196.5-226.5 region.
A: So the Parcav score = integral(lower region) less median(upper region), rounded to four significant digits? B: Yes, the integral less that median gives 2541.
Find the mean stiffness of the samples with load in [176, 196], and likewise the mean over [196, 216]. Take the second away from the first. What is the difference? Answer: 42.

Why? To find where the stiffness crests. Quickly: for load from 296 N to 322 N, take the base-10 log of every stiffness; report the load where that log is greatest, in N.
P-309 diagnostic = 299 N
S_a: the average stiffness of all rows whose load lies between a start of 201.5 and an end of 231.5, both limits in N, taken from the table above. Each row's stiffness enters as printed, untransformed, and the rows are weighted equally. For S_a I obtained 94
